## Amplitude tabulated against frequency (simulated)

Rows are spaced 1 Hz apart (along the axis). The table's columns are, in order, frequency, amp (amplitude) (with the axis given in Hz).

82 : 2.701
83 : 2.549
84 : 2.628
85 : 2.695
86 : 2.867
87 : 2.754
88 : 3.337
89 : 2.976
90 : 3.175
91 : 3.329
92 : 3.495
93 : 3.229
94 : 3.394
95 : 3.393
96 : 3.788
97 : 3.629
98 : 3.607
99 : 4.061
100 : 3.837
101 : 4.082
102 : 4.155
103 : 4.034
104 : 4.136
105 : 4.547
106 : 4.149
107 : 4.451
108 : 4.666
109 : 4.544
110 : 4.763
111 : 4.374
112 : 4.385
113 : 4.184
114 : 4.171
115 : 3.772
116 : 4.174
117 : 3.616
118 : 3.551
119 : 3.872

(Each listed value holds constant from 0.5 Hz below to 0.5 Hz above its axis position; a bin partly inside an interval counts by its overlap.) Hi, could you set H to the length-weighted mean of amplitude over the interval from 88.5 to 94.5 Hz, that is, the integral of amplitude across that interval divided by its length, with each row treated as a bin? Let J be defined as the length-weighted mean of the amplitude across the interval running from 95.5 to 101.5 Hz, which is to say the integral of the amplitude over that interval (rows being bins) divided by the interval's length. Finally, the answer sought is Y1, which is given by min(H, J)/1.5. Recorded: 2.2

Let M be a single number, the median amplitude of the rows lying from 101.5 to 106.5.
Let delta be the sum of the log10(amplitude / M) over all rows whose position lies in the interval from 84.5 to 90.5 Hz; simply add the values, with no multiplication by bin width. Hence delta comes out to -0.88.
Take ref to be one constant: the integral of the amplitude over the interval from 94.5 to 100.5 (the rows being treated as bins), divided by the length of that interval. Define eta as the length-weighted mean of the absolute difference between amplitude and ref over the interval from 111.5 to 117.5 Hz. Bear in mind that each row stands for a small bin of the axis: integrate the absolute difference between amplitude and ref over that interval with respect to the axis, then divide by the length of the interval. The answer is 0.37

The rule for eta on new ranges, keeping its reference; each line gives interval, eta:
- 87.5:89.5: 0.56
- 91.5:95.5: 0.34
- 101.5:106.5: 0.49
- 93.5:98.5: 0.18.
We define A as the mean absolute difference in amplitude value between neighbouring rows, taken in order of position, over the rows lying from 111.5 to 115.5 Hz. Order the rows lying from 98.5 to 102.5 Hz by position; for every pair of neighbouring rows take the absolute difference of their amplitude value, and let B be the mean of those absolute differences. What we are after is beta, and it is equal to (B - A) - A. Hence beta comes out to -0.23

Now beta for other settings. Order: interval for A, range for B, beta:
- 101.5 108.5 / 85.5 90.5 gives -0.20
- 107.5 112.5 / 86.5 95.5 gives -0.13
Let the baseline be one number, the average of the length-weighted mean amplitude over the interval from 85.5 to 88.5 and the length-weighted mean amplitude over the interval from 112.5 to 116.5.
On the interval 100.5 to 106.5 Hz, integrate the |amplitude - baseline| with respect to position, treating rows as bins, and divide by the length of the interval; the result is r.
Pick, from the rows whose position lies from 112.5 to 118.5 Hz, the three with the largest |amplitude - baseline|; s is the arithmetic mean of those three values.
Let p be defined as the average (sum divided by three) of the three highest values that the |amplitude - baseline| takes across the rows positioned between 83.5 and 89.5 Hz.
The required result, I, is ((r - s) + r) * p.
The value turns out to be 0.55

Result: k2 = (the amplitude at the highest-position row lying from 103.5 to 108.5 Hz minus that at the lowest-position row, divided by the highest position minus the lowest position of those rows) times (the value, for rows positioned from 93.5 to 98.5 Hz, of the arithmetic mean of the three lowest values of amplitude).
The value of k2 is 0.46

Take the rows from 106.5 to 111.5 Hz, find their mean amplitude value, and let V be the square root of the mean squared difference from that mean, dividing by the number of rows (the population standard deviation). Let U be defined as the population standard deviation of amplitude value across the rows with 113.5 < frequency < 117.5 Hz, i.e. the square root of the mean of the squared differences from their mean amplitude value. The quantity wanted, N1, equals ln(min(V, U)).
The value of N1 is -1.96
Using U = 0.25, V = 0.14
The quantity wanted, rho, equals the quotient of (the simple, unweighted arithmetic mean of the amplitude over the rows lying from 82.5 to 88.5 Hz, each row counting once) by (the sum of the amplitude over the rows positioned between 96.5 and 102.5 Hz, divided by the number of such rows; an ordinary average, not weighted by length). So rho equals 0.7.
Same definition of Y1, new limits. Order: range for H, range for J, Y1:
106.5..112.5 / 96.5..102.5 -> 2.6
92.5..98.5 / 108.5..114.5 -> 2.3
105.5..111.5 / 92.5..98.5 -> 2.3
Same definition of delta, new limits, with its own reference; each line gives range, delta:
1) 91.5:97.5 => -0.46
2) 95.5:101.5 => -0.21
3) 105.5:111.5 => 0.20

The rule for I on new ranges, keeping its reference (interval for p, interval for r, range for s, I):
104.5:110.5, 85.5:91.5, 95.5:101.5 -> 0.51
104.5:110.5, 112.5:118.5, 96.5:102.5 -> 0.22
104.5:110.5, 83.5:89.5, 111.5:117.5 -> 0.67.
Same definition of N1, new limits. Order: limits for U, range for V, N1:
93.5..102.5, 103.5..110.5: -1.50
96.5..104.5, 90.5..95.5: -2.44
